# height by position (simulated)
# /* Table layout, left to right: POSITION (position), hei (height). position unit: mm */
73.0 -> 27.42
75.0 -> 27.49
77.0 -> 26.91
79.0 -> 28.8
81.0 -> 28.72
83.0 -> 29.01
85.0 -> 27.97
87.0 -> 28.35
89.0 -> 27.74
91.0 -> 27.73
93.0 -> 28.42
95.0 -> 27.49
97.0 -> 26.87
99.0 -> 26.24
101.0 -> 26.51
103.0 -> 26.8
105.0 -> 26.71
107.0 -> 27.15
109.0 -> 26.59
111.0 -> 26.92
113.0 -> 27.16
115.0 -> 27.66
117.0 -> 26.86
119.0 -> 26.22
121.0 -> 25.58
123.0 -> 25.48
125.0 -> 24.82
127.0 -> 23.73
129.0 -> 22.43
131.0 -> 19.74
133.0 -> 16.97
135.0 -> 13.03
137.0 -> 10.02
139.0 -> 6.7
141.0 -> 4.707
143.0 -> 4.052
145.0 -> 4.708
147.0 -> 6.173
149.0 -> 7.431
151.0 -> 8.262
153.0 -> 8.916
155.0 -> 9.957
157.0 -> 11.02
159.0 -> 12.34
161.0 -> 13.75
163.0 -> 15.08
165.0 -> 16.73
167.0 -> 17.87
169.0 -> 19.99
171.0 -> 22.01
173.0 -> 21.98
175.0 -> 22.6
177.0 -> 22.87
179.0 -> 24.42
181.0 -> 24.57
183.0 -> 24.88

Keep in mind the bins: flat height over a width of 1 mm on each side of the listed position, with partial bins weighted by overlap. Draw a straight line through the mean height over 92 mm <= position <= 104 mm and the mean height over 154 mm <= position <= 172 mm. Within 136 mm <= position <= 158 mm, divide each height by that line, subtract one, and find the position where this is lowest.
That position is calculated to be 143.0 mm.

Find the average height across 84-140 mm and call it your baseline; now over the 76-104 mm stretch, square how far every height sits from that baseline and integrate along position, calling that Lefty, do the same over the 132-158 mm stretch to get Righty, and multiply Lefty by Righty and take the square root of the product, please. 1545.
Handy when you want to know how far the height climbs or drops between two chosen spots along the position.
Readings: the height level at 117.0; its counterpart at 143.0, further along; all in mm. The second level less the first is -23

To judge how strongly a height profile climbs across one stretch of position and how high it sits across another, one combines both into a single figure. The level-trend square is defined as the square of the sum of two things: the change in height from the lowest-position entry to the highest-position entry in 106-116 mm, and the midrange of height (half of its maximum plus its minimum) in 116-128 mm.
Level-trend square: 666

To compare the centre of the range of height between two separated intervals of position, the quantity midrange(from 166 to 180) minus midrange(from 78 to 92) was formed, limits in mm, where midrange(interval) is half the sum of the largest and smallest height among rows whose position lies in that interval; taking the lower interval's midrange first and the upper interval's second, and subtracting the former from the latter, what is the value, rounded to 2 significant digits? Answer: -7.2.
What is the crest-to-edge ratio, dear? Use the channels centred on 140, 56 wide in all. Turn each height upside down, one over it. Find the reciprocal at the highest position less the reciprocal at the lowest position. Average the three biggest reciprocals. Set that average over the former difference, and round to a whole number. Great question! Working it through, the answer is 12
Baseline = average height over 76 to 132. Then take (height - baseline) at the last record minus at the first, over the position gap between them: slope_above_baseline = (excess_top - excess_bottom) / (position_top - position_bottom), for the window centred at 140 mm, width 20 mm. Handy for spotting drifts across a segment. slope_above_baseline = -0.68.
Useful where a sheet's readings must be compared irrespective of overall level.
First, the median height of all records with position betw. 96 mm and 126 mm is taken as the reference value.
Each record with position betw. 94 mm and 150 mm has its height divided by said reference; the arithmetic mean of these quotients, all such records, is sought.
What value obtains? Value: 0.8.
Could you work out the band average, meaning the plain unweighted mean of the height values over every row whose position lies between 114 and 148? 17.0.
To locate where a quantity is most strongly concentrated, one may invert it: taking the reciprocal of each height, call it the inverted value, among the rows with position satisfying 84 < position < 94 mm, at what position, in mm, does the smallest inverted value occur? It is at 93.0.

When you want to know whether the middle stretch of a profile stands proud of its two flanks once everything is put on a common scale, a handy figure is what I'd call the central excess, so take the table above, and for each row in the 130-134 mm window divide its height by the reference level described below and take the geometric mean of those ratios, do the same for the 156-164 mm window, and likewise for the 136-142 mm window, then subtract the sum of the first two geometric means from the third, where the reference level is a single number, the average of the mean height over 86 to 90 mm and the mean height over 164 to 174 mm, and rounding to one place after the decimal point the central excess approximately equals -1.0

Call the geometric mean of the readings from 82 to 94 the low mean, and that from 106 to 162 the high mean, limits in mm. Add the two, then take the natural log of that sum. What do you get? 3.74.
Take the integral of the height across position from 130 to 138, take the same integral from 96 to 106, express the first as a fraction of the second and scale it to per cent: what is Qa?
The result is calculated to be 45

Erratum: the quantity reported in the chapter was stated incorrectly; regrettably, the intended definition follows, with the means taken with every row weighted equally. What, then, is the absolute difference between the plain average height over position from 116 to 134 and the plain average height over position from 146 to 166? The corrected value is 13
